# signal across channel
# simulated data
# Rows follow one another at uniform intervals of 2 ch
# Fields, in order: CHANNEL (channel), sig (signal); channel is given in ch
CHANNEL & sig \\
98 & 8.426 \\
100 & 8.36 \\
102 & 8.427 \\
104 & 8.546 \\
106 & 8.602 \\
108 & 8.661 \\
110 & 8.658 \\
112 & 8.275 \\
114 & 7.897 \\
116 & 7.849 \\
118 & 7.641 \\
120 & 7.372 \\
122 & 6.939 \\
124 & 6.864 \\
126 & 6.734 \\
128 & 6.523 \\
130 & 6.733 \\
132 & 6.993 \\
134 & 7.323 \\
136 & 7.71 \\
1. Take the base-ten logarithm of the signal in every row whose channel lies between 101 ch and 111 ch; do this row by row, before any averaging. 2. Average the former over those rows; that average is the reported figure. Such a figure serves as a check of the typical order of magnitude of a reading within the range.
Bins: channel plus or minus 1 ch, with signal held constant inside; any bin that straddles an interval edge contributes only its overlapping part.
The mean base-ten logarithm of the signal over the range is 0.93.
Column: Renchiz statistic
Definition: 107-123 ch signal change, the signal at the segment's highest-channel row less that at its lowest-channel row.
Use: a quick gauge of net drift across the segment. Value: -1.7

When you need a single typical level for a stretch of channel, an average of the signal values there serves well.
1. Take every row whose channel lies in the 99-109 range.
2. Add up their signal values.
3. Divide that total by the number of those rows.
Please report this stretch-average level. 8.5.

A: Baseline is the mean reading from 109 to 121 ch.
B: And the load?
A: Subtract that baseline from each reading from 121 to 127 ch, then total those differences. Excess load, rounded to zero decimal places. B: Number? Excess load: -3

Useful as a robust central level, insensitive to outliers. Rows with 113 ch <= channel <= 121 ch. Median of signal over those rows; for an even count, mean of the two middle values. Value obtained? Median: 7.7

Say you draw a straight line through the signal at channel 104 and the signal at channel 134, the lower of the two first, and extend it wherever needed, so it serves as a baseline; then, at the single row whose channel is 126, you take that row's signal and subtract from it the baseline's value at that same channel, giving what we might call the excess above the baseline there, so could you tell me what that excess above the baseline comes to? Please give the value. -0.9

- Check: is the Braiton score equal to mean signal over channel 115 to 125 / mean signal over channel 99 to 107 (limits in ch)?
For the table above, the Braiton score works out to 0.864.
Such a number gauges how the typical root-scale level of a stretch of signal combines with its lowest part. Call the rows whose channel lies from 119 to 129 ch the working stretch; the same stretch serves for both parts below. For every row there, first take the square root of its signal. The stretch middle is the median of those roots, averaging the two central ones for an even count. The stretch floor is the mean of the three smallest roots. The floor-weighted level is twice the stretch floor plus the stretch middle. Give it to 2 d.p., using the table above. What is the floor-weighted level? 7.80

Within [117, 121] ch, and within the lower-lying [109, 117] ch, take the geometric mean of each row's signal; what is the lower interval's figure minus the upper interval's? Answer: 0.7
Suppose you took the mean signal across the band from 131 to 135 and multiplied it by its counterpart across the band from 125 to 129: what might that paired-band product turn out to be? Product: 47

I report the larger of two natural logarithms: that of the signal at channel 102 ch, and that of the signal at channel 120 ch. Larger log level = 2.131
